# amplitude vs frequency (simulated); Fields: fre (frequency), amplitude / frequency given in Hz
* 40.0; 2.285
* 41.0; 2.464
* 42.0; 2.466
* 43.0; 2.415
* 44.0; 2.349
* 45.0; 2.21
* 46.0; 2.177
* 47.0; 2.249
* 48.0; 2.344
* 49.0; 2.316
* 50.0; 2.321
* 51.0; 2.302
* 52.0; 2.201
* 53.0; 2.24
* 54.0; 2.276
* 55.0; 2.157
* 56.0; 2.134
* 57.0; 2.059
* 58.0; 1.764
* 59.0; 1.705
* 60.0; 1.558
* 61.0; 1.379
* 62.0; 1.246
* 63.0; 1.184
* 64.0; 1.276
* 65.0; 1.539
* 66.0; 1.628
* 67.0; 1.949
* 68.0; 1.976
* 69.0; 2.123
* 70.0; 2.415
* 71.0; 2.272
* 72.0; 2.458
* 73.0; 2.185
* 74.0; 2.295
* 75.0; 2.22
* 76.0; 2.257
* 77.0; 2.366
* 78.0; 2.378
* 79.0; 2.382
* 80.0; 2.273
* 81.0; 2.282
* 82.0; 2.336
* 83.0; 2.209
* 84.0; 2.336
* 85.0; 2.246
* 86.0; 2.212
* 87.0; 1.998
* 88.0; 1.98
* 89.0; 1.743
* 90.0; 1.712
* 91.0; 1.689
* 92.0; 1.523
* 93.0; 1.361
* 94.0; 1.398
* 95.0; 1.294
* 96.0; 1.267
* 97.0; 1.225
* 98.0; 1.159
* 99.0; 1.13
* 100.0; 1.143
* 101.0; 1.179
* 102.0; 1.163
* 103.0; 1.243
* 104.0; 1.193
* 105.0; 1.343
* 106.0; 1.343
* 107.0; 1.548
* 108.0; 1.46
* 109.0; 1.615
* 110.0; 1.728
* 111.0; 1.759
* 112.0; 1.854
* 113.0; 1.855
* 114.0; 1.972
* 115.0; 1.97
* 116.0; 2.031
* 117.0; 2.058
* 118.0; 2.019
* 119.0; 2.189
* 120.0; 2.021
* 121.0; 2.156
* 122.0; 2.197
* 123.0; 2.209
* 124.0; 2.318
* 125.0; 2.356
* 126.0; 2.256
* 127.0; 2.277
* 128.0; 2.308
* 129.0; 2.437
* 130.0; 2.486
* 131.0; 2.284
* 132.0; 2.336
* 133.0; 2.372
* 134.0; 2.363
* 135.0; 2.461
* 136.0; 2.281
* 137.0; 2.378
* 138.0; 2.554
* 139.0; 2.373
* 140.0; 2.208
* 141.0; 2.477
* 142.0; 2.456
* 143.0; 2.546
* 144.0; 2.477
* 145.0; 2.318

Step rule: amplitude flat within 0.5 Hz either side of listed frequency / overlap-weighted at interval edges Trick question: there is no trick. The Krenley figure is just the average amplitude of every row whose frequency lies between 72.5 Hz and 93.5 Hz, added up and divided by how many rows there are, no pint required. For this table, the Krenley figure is 2.09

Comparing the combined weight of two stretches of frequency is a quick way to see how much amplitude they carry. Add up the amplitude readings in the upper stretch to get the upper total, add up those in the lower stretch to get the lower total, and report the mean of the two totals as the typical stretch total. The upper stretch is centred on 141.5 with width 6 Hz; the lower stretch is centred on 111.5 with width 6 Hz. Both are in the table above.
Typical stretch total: 12.7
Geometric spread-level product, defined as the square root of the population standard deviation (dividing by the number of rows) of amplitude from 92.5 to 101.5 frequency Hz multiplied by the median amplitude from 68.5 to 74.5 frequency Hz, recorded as 0.46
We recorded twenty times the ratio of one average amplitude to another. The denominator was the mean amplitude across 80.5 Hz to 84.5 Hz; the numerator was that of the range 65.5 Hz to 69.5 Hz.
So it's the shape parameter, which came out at 17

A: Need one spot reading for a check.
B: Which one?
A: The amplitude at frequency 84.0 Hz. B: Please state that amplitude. 2.336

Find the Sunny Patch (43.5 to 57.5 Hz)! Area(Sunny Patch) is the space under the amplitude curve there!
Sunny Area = 31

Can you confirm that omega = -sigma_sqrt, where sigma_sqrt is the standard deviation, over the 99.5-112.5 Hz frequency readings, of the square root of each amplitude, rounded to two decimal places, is -0.10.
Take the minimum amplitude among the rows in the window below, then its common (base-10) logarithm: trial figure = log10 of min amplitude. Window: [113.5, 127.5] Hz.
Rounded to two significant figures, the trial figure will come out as 0.29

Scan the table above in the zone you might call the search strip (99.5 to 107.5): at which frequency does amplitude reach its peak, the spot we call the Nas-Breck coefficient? 107.0 Hz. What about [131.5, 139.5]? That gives 138.0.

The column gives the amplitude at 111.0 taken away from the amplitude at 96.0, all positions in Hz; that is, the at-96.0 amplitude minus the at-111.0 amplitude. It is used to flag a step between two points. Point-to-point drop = -0.49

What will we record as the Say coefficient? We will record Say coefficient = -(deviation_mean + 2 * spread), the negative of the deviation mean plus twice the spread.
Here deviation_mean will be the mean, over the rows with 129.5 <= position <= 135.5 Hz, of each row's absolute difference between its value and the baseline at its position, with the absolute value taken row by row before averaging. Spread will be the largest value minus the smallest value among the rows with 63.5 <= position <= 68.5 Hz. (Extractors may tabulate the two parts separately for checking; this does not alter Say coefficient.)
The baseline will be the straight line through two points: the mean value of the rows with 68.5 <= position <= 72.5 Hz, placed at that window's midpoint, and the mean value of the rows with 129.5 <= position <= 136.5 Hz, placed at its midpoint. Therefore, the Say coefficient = -1.5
